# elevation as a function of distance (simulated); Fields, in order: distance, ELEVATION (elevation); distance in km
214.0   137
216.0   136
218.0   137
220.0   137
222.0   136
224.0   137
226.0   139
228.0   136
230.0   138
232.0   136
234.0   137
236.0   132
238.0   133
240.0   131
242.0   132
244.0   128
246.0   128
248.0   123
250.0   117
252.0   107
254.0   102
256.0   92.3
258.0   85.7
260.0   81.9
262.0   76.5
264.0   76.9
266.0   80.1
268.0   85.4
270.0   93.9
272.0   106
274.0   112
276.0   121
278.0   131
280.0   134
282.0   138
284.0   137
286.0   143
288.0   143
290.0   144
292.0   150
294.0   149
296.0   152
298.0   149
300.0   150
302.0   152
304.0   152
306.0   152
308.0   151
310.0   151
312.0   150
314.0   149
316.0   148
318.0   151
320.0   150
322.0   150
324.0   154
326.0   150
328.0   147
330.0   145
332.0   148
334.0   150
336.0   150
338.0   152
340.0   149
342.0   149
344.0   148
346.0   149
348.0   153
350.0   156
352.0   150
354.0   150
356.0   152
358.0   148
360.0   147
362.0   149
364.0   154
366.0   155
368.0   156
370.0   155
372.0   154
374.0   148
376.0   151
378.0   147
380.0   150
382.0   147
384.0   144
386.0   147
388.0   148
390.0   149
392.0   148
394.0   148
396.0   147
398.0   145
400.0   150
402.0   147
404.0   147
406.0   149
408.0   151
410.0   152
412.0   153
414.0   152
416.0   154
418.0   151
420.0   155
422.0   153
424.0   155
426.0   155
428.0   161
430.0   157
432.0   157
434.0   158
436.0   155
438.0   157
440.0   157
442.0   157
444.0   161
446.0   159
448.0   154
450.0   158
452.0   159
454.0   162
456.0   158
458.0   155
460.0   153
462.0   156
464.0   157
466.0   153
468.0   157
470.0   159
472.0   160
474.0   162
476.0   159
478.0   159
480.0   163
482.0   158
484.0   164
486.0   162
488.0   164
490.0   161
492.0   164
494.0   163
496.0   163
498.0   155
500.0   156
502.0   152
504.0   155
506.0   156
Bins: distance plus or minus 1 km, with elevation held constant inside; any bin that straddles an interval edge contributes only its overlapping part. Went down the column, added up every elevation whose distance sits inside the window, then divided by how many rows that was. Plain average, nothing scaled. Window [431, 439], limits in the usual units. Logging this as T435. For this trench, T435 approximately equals 157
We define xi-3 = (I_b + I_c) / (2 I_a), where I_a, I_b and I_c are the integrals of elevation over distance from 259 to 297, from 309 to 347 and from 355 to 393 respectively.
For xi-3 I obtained 1.26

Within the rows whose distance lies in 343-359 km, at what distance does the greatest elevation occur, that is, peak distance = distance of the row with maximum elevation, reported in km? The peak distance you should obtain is 350.0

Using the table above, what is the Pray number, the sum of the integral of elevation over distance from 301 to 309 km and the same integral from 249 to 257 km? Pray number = 2051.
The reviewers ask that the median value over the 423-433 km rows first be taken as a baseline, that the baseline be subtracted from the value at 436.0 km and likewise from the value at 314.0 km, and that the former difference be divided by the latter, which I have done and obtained 0.25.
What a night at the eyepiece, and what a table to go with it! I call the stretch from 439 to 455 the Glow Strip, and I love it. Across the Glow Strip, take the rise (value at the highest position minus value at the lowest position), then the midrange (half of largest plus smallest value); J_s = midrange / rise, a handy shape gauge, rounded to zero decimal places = 32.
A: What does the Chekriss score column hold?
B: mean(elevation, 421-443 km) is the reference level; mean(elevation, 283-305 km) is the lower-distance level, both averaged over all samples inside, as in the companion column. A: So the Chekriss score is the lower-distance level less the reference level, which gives -9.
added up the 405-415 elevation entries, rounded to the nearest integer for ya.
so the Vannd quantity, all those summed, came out 757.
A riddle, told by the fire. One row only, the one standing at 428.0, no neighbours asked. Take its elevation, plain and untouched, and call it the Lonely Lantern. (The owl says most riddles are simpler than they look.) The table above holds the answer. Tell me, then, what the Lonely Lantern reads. 161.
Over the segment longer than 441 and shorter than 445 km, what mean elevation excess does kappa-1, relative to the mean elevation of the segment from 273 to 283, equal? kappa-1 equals 32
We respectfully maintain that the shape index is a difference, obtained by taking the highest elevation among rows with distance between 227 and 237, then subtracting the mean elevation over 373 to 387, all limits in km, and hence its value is -10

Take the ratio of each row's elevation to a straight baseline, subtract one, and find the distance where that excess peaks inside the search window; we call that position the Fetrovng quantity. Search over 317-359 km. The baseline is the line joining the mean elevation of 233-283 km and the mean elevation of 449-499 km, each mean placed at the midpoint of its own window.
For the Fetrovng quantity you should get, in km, 324.0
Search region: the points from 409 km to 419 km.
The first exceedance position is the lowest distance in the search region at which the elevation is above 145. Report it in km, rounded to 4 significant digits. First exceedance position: 410.0 km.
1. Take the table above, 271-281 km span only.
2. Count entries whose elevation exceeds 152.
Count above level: 0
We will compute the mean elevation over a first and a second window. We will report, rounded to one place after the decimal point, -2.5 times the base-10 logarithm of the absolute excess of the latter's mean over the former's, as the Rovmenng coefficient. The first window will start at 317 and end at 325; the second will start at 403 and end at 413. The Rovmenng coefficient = 0.2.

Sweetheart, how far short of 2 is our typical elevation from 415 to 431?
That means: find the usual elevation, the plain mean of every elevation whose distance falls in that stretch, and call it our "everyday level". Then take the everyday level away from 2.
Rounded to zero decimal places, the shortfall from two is -153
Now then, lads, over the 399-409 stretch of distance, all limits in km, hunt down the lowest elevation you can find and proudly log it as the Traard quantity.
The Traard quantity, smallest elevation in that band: 147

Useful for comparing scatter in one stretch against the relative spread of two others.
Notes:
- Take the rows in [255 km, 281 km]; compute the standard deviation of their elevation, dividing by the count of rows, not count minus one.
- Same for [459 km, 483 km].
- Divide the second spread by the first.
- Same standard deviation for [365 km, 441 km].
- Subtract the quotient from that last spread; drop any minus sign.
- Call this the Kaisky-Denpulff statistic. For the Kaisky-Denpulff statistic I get 4.0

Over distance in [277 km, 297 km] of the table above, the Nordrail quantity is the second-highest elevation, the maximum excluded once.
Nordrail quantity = 150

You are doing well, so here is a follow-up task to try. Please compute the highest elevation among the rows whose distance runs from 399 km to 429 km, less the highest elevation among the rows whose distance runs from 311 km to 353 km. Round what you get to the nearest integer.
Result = 5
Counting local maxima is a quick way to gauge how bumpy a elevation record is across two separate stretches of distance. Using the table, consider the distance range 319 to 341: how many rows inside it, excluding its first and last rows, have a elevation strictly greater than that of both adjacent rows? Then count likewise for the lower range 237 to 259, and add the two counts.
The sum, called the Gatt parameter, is 3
